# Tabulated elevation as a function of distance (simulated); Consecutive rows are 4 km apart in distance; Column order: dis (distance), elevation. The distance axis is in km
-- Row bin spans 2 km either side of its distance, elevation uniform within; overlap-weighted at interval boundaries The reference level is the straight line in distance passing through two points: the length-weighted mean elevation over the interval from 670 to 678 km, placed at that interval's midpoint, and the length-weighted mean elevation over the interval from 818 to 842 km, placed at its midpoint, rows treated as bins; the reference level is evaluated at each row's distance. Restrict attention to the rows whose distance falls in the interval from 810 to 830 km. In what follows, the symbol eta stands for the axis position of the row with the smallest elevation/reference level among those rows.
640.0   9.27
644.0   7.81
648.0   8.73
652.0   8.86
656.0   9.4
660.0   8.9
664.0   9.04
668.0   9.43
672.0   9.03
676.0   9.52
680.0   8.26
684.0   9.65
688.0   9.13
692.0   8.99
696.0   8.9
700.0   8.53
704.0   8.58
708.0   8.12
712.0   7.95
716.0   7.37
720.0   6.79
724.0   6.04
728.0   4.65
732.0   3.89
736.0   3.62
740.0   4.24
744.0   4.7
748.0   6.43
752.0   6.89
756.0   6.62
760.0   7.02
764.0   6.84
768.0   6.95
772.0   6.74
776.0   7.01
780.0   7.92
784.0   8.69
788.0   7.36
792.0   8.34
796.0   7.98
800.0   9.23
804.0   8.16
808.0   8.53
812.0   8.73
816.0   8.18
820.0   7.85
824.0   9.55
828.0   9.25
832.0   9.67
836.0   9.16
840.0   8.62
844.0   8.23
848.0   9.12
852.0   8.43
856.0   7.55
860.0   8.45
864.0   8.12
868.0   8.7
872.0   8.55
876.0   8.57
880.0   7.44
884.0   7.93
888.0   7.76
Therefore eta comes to 820.0 km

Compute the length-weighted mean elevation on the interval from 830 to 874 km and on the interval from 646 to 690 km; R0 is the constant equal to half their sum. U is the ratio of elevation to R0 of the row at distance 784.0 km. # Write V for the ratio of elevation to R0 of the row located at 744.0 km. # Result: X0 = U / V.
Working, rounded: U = 0.98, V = 0.53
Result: 1.85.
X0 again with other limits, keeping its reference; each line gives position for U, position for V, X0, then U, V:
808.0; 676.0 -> 0.90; 0.96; 1.08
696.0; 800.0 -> 0.96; 1.01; 1.04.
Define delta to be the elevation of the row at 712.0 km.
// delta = 7.95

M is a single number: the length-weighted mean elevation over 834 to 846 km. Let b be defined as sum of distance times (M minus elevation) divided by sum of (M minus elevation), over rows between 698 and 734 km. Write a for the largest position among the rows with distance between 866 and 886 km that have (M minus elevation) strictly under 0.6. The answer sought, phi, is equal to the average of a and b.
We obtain 800.4 km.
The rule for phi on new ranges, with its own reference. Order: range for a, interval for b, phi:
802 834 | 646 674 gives 747.2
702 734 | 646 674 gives 685.2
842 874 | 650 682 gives 768.1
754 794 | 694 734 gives 758.6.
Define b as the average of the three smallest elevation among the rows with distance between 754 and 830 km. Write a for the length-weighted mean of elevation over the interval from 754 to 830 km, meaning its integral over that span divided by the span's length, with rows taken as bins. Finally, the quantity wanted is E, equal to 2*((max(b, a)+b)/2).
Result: 14.7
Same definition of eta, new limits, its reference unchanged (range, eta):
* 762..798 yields 772.0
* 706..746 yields 736.0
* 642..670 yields 644.0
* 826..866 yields 856.0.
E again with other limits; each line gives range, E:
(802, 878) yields 16.4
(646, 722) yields 16.1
